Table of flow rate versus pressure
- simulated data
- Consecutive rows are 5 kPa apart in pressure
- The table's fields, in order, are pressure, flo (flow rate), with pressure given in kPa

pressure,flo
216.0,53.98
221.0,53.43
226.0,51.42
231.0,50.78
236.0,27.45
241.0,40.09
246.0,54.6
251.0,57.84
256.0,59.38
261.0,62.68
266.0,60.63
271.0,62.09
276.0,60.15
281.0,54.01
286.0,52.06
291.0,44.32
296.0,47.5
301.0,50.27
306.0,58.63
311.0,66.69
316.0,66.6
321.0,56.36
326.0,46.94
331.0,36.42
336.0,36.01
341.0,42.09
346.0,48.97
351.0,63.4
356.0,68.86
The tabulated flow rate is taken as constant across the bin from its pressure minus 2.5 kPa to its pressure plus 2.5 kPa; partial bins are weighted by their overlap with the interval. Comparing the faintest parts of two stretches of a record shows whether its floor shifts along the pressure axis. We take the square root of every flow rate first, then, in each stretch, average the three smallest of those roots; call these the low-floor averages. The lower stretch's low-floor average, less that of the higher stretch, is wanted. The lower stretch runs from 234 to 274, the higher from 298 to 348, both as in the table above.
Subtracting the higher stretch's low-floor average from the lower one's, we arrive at 0.15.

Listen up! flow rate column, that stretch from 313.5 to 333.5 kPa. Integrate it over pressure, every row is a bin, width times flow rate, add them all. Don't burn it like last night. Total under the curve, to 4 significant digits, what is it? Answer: 1032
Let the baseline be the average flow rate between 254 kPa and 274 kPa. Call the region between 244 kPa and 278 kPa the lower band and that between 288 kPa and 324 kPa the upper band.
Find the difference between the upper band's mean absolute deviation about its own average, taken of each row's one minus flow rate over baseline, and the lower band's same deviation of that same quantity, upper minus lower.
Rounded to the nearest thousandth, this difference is 0.085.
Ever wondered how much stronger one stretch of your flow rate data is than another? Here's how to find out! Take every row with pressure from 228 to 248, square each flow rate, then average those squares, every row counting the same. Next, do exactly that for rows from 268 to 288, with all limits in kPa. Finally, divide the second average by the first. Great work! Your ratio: 1.7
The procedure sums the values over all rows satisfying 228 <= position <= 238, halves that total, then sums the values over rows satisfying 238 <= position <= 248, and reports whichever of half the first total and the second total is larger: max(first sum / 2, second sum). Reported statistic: 95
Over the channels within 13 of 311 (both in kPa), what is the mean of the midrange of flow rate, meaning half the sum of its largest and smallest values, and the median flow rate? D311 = 59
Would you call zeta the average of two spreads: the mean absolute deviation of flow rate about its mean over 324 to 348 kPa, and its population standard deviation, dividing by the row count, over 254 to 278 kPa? 3.0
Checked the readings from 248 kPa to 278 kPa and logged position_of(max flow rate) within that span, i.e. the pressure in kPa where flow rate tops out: 261.0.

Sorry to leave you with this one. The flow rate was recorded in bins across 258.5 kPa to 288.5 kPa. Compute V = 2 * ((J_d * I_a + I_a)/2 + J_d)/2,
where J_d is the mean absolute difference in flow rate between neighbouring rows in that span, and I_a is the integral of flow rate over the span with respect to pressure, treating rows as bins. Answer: 3262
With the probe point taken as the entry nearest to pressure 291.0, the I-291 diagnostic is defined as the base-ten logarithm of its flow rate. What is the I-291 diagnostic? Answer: 1.65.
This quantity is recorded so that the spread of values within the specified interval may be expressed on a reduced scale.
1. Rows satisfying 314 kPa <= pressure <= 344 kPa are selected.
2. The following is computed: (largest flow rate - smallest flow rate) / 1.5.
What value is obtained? 20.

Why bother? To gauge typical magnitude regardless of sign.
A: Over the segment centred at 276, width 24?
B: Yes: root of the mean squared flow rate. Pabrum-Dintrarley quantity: 57.9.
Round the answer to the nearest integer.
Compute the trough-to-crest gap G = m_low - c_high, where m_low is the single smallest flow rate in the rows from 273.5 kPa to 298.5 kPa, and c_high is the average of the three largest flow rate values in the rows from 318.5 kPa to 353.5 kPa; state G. -12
